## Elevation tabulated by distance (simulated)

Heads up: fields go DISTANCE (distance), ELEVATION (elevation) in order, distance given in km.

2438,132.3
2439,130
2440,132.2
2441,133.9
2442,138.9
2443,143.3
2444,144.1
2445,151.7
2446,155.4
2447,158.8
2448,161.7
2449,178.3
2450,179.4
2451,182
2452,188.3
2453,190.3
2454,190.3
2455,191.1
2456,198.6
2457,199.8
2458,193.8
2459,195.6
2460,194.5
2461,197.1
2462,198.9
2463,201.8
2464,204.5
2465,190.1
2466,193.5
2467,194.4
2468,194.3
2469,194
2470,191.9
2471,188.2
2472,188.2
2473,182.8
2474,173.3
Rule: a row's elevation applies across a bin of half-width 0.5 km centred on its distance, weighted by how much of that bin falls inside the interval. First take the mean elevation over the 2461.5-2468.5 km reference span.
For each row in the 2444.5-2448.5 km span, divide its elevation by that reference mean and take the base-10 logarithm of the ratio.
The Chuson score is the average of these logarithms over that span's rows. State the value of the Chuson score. -0.098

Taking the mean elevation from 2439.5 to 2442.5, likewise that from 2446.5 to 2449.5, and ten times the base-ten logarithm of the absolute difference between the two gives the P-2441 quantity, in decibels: 15.0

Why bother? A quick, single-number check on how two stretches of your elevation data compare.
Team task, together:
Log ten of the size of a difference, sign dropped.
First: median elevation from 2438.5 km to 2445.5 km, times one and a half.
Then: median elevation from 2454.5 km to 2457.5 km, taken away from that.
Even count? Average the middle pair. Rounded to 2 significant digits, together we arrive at 0.99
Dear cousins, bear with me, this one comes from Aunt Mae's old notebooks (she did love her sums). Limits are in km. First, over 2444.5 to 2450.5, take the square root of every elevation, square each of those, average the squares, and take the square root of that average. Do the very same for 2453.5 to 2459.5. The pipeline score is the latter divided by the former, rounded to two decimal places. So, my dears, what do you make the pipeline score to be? 1.09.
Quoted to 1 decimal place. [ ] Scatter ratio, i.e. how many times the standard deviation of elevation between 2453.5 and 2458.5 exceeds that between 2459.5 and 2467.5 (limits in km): 0.9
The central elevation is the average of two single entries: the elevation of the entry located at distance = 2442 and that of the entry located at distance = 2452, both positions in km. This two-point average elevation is 164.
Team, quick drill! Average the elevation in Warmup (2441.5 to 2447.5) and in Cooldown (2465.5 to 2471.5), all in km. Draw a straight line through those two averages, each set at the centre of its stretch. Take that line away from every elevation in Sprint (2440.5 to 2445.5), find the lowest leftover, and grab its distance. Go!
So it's 2441 km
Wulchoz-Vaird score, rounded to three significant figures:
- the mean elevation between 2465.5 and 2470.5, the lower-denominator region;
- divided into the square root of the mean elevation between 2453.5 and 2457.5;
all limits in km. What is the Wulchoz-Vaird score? 0.0721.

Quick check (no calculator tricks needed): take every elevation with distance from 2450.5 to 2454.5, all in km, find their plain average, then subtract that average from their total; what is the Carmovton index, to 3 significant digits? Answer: 563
